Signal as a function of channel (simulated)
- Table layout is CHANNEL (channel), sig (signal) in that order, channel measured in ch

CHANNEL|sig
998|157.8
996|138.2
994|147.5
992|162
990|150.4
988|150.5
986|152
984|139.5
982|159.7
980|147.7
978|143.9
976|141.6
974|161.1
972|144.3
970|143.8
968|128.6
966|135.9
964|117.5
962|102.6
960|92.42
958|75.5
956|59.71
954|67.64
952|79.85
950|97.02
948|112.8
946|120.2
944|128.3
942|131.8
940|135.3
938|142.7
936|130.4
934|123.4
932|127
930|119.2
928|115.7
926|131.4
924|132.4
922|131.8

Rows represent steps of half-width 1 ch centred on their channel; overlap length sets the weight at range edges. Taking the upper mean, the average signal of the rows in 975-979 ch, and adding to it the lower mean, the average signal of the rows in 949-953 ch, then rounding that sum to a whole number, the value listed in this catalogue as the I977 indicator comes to 231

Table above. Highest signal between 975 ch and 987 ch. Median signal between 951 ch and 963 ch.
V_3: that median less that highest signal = -82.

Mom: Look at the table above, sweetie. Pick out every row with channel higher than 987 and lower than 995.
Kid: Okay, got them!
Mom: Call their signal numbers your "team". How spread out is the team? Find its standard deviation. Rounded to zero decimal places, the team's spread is 6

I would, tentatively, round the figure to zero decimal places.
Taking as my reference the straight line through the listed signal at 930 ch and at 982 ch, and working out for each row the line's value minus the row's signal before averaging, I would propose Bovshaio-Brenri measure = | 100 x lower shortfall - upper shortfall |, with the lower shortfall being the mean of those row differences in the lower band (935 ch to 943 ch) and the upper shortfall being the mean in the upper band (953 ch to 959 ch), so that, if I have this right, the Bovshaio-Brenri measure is 956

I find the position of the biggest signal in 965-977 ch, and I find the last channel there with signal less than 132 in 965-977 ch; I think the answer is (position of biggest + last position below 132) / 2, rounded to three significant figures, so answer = 971 ch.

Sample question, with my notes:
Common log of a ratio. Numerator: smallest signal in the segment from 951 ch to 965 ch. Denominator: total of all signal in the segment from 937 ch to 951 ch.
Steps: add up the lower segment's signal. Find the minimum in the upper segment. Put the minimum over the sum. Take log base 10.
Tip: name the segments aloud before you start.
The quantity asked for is -1.16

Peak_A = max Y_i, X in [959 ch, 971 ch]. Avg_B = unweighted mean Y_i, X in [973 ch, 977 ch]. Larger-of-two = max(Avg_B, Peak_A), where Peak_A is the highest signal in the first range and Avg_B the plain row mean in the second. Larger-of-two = 151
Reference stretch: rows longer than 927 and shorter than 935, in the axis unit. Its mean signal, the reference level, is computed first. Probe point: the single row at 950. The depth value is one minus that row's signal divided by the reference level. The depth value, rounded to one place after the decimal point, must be 0.2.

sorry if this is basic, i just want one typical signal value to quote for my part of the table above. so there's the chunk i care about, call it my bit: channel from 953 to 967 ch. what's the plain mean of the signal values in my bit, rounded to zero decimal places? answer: 93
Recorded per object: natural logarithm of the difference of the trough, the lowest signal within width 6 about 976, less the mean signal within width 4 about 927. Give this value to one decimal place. 2.9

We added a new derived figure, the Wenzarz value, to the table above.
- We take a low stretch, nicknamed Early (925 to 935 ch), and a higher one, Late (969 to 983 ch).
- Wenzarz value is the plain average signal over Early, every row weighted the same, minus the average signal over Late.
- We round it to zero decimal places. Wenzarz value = -26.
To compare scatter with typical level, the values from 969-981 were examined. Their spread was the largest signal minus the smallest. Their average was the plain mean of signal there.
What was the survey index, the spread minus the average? -128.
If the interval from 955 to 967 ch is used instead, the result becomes -21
